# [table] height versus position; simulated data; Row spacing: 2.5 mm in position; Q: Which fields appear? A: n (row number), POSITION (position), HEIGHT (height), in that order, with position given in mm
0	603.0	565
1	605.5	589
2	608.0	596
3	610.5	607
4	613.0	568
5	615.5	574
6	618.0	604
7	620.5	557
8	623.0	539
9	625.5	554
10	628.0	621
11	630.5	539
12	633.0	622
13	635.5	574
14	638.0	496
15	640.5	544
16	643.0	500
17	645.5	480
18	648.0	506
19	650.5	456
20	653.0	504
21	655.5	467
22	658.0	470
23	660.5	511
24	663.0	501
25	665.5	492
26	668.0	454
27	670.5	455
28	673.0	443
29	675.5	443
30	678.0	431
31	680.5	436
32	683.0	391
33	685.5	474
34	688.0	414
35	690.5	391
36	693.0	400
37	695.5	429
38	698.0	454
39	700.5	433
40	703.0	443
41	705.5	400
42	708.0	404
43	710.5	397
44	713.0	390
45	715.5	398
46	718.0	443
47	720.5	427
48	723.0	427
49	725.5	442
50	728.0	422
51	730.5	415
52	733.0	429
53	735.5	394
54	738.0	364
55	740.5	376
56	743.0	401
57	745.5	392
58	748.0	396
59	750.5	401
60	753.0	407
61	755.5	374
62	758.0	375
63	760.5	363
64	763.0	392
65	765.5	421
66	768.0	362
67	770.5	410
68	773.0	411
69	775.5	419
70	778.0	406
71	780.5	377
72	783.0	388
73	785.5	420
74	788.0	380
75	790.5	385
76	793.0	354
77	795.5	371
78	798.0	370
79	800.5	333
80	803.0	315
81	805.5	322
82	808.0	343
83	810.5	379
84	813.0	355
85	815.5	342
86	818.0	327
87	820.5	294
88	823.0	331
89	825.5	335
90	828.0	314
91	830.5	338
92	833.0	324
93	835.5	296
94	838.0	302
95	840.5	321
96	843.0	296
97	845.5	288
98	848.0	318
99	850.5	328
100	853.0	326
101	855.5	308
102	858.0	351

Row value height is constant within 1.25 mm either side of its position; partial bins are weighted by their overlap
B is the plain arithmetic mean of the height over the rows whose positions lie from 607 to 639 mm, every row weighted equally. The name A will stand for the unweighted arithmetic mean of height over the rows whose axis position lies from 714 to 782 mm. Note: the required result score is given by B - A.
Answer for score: 172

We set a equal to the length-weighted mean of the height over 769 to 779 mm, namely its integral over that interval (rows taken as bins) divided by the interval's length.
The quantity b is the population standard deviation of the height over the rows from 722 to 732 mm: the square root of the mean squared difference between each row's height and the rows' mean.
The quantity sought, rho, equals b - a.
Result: -400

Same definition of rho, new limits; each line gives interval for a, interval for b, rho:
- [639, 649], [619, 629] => -476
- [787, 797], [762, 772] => -350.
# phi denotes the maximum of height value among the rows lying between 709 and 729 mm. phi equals 443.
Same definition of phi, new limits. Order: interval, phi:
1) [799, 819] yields 379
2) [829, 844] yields 338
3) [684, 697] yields 474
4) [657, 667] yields 511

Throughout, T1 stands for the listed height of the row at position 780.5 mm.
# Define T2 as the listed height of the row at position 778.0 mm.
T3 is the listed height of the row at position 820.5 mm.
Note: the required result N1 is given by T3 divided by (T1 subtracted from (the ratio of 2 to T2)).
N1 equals -0.8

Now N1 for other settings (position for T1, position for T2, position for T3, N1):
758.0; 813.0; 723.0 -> -1.1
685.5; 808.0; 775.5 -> -0.9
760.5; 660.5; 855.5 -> -0.8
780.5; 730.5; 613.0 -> -1.5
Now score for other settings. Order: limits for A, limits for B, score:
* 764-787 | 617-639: 166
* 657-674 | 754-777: -83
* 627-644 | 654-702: -110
